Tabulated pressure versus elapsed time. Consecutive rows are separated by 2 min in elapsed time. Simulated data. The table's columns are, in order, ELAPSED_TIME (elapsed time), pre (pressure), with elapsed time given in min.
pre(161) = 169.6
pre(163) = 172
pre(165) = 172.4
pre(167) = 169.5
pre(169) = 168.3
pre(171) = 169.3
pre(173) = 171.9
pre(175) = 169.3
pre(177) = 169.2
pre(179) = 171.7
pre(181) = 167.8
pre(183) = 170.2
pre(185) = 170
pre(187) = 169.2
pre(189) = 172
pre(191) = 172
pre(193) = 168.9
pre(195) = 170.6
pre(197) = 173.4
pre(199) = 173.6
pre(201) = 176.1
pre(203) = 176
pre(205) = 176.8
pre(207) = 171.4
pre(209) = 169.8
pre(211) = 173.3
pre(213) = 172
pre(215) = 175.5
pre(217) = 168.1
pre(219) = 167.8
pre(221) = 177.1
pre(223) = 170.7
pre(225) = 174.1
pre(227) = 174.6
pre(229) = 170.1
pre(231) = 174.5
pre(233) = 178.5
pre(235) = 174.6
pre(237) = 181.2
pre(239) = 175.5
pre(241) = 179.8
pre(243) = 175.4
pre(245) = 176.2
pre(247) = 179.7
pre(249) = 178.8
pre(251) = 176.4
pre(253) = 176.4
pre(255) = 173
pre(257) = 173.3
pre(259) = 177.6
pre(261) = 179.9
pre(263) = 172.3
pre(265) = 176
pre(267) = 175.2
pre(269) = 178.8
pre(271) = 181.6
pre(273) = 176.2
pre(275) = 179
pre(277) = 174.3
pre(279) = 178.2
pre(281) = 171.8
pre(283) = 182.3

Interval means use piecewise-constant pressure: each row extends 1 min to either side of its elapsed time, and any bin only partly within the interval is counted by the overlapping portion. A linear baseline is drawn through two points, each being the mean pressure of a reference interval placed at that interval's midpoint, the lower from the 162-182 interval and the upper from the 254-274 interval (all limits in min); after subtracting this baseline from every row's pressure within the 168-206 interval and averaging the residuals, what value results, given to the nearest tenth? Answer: 0.2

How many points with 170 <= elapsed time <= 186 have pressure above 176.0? 0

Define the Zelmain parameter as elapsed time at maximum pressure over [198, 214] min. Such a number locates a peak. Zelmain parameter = 205 min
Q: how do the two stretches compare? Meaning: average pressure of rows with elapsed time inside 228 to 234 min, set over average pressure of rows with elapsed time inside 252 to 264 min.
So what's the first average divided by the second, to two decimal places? 0.99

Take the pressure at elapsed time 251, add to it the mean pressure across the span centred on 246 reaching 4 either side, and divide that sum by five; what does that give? 70.8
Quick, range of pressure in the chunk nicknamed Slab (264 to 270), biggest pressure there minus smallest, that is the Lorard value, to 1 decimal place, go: 3.6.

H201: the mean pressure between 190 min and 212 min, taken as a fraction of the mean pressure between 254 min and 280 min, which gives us 0.9792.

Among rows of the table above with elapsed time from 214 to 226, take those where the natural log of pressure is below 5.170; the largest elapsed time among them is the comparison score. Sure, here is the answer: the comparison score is 225 min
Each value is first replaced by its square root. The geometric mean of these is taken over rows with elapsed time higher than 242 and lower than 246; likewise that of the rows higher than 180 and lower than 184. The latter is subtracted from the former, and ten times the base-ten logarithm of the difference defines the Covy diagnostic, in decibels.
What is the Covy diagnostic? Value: -5.9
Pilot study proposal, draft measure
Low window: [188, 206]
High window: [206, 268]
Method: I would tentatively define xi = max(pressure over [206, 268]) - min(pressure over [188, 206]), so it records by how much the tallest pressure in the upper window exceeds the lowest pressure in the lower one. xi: 12.3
